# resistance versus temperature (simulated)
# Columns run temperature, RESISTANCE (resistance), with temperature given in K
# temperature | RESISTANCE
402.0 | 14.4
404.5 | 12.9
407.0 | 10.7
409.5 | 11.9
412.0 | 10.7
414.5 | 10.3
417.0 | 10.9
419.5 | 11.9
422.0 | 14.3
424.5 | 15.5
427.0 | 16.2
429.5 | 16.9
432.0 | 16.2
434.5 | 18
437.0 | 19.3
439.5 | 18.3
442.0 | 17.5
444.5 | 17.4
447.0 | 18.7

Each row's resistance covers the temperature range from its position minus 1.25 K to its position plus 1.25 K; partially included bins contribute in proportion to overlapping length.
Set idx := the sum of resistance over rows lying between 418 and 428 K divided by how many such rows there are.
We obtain 14.5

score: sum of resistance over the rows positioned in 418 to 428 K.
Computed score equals 58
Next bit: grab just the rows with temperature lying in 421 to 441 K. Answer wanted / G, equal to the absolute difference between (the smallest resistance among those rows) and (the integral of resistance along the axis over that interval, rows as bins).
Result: 323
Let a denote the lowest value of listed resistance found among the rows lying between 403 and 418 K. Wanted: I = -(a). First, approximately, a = 10.3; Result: -10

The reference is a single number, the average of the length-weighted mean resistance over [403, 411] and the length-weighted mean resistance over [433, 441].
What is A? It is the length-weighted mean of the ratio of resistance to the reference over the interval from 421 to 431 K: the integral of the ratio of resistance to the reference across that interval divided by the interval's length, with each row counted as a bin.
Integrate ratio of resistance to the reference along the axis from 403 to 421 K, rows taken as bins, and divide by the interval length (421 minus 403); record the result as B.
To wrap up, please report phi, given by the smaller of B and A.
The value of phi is 0.75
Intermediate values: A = 1.04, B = 0.75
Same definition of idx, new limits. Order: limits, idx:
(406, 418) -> 10.9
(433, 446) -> 18.1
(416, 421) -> 11.4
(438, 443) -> 17.9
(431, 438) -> 17.8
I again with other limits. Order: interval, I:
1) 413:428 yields -10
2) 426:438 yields -16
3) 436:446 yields -17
